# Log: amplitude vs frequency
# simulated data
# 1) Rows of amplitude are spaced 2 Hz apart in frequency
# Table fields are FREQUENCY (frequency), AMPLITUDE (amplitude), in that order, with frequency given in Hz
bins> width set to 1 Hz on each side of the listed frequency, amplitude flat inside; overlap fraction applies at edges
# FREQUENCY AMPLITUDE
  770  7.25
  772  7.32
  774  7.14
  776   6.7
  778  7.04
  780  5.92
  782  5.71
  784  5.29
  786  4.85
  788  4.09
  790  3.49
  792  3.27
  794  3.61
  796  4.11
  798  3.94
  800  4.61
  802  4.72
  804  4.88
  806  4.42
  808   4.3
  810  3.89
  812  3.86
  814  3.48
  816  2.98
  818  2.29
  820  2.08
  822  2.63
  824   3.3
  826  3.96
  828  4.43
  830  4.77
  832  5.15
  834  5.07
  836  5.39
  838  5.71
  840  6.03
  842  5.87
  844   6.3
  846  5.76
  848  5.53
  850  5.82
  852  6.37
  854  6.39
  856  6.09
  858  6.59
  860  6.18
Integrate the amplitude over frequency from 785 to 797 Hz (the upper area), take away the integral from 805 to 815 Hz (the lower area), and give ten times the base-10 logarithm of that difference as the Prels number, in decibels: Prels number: 8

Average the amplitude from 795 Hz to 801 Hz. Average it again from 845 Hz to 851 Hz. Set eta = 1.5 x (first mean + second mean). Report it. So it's 15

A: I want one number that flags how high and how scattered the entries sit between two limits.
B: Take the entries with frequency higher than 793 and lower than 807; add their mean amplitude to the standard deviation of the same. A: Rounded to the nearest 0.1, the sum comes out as 4.8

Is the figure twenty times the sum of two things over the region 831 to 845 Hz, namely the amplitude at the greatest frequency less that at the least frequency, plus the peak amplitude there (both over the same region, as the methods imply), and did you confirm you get 149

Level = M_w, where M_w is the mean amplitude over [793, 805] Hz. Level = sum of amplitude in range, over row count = 4.3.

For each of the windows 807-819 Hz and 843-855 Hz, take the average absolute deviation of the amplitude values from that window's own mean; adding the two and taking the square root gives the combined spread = 0.94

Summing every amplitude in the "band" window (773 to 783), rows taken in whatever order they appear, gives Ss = 33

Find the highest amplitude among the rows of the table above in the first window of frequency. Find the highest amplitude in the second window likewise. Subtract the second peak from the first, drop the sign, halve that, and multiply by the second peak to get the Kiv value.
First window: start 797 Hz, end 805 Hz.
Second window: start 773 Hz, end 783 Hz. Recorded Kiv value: 8.1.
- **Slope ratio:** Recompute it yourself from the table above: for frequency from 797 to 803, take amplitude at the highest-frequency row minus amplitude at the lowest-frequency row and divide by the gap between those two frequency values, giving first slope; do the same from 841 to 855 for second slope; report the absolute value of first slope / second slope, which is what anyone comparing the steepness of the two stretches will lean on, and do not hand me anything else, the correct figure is 4.5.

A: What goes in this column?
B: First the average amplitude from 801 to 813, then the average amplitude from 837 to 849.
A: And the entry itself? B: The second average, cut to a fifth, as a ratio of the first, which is 0.27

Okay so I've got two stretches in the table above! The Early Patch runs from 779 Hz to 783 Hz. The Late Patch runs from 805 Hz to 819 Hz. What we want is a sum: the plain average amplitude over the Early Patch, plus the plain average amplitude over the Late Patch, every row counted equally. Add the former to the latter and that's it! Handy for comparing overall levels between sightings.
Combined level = 9.4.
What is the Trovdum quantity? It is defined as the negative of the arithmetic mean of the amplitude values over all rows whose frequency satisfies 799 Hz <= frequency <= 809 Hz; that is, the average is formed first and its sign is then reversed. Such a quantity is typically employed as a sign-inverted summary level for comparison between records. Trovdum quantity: -4.6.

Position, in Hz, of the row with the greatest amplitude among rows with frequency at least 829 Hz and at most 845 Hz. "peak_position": 844 Hz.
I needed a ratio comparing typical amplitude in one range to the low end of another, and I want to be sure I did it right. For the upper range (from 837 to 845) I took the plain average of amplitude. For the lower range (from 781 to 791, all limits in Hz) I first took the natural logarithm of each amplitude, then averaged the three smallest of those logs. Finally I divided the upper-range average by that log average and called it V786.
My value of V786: 4.2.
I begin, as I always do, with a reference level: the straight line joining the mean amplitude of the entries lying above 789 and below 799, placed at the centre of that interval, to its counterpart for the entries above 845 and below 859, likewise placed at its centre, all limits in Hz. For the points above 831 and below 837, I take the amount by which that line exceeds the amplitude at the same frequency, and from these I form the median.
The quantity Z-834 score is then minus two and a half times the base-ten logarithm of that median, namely 2.5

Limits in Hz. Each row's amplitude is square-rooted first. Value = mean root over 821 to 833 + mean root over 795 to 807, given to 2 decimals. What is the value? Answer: 4.10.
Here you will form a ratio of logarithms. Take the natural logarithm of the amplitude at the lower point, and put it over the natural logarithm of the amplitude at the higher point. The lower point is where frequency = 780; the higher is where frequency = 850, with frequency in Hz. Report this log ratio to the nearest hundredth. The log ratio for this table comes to 1.01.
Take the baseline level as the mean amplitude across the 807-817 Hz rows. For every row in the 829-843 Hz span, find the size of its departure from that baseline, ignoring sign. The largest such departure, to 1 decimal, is 2.3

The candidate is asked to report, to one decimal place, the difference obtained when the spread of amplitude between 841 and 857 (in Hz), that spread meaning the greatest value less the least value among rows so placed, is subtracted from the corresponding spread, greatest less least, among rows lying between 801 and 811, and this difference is 0.1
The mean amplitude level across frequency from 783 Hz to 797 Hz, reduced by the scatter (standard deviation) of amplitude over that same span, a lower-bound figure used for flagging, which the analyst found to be 3.4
